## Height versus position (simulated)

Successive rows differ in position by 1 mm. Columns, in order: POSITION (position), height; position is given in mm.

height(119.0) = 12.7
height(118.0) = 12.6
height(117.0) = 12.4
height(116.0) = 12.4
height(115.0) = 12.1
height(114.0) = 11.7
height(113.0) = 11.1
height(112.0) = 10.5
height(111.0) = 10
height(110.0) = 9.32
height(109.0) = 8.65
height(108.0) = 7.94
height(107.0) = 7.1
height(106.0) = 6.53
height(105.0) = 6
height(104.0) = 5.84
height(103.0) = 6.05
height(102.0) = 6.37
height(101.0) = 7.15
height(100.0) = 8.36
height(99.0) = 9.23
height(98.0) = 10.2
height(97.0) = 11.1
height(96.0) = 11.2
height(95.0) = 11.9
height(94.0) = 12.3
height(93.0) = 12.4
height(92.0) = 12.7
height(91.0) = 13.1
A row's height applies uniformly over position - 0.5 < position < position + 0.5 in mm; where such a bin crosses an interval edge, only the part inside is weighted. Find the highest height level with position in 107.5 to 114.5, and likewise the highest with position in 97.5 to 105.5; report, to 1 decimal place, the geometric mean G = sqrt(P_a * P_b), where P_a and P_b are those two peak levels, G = 10.9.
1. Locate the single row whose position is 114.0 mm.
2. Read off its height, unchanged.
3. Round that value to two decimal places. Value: 11.70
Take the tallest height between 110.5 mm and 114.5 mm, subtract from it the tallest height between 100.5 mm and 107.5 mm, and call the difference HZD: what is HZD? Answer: 5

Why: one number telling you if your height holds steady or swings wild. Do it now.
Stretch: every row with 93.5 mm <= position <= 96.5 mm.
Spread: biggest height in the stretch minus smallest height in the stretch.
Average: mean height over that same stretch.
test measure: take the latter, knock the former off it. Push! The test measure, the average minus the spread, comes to 11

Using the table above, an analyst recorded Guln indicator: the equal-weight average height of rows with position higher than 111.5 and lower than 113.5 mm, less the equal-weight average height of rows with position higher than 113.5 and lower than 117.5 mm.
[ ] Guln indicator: -1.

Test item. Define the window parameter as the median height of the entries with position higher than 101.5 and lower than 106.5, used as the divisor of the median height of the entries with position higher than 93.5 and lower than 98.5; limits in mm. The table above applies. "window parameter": 1.9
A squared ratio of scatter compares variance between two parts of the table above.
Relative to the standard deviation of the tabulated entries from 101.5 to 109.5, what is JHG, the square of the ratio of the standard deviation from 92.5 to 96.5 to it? 0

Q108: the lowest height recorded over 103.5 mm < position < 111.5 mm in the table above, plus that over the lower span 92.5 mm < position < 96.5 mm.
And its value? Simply 17.0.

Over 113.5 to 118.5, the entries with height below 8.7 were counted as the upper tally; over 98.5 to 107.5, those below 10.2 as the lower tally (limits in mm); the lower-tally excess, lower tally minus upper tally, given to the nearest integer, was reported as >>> 9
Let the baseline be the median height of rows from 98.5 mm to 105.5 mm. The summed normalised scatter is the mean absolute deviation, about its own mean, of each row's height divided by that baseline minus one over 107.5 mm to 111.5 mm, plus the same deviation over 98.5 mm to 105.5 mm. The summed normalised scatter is 0.27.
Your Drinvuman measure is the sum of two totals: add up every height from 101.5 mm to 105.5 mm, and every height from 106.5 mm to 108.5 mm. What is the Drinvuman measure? 39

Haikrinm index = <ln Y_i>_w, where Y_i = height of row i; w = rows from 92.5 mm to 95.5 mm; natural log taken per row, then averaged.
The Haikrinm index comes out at 2.501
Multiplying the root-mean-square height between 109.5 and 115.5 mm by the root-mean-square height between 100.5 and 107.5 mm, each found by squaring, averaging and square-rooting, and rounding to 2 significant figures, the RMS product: 70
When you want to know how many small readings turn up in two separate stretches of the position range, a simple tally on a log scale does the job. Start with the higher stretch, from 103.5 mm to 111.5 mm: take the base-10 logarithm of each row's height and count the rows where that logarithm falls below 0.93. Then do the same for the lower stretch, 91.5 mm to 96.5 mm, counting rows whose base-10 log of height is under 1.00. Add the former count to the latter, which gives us 5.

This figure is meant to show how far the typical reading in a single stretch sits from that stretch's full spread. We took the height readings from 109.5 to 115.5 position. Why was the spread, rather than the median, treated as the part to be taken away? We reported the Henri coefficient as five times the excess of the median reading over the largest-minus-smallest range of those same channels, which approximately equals 40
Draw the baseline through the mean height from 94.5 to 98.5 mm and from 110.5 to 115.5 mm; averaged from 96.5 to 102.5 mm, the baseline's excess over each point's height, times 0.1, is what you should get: 0.24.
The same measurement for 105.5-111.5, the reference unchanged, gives 0.28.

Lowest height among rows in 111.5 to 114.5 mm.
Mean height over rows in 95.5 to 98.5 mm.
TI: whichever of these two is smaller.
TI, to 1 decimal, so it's 10.5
